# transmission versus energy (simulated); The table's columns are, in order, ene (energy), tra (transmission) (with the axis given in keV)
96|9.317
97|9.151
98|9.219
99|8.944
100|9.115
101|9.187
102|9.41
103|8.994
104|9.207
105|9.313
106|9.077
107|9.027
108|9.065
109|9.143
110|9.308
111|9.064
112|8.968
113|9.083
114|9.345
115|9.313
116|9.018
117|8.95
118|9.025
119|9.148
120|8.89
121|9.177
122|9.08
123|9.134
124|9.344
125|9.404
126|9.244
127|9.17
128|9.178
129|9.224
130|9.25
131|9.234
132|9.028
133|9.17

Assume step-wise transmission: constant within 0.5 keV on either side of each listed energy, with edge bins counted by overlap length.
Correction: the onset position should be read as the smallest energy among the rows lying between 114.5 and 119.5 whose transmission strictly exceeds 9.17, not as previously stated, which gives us 115 keV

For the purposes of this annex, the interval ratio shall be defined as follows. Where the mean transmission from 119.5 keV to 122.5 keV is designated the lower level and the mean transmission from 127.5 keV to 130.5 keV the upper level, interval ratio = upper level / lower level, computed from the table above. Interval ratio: 1.02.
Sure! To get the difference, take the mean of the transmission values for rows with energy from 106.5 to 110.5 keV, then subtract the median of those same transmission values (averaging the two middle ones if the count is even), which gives 0.03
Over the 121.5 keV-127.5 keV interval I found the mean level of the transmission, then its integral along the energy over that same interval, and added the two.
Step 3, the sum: 64.61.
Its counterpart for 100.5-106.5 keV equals 64.39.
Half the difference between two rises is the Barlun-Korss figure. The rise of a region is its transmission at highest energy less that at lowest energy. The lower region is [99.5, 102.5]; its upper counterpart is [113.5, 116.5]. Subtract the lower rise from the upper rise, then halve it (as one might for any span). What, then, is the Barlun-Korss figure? -0.3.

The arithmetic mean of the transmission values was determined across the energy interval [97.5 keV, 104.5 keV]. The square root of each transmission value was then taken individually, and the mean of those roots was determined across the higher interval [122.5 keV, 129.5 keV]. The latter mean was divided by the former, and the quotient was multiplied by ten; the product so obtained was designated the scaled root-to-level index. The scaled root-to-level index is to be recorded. 3.32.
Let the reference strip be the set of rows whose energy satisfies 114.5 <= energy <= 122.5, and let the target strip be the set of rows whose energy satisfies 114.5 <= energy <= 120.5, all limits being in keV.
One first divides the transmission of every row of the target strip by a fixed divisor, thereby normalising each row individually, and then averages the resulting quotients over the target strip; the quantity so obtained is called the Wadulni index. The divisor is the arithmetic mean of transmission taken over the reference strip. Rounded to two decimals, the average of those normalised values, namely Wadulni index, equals 1.00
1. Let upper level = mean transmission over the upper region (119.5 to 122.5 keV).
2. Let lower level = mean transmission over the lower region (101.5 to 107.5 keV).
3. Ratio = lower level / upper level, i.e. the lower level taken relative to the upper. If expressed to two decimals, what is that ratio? 1.01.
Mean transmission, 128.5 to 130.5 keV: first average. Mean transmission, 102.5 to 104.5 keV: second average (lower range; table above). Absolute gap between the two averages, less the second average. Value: -8.96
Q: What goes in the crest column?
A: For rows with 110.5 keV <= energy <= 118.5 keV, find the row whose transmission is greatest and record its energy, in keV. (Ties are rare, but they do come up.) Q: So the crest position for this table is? 114 keV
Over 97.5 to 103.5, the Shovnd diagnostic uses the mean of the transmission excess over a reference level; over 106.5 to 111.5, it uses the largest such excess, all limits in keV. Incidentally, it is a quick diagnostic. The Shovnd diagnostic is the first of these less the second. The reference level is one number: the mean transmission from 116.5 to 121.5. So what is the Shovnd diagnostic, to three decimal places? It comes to -0.163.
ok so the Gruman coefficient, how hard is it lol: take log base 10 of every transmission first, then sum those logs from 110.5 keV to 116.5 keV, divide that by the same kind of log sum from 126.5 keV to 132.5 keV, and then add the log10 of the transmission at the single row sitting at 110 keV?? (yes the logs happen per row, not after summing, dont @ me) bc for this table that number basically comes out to 1.97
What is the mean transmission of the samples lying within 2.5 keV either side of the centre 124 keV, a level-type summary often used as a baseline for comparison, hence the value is 9.24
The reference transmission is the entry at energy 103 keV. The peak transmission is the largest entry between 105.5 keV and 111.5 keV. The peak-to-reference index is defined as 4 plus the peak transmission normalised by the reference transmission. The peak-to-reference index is 5.03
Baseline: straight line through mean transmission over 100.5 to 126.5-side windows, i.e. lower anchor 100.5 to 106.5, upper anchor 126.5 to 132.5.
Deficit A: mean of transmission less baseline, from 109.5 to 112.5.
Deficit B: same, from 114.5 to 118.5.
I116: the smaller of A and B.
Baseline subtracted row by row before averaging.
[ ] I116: -0.11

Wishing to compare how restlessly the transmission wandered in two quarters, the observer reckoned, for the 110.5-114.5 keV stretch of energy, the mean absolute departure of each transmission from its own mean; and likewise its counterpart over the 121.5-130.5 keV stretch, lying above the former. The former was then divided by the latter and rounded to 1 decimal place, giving 1.5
